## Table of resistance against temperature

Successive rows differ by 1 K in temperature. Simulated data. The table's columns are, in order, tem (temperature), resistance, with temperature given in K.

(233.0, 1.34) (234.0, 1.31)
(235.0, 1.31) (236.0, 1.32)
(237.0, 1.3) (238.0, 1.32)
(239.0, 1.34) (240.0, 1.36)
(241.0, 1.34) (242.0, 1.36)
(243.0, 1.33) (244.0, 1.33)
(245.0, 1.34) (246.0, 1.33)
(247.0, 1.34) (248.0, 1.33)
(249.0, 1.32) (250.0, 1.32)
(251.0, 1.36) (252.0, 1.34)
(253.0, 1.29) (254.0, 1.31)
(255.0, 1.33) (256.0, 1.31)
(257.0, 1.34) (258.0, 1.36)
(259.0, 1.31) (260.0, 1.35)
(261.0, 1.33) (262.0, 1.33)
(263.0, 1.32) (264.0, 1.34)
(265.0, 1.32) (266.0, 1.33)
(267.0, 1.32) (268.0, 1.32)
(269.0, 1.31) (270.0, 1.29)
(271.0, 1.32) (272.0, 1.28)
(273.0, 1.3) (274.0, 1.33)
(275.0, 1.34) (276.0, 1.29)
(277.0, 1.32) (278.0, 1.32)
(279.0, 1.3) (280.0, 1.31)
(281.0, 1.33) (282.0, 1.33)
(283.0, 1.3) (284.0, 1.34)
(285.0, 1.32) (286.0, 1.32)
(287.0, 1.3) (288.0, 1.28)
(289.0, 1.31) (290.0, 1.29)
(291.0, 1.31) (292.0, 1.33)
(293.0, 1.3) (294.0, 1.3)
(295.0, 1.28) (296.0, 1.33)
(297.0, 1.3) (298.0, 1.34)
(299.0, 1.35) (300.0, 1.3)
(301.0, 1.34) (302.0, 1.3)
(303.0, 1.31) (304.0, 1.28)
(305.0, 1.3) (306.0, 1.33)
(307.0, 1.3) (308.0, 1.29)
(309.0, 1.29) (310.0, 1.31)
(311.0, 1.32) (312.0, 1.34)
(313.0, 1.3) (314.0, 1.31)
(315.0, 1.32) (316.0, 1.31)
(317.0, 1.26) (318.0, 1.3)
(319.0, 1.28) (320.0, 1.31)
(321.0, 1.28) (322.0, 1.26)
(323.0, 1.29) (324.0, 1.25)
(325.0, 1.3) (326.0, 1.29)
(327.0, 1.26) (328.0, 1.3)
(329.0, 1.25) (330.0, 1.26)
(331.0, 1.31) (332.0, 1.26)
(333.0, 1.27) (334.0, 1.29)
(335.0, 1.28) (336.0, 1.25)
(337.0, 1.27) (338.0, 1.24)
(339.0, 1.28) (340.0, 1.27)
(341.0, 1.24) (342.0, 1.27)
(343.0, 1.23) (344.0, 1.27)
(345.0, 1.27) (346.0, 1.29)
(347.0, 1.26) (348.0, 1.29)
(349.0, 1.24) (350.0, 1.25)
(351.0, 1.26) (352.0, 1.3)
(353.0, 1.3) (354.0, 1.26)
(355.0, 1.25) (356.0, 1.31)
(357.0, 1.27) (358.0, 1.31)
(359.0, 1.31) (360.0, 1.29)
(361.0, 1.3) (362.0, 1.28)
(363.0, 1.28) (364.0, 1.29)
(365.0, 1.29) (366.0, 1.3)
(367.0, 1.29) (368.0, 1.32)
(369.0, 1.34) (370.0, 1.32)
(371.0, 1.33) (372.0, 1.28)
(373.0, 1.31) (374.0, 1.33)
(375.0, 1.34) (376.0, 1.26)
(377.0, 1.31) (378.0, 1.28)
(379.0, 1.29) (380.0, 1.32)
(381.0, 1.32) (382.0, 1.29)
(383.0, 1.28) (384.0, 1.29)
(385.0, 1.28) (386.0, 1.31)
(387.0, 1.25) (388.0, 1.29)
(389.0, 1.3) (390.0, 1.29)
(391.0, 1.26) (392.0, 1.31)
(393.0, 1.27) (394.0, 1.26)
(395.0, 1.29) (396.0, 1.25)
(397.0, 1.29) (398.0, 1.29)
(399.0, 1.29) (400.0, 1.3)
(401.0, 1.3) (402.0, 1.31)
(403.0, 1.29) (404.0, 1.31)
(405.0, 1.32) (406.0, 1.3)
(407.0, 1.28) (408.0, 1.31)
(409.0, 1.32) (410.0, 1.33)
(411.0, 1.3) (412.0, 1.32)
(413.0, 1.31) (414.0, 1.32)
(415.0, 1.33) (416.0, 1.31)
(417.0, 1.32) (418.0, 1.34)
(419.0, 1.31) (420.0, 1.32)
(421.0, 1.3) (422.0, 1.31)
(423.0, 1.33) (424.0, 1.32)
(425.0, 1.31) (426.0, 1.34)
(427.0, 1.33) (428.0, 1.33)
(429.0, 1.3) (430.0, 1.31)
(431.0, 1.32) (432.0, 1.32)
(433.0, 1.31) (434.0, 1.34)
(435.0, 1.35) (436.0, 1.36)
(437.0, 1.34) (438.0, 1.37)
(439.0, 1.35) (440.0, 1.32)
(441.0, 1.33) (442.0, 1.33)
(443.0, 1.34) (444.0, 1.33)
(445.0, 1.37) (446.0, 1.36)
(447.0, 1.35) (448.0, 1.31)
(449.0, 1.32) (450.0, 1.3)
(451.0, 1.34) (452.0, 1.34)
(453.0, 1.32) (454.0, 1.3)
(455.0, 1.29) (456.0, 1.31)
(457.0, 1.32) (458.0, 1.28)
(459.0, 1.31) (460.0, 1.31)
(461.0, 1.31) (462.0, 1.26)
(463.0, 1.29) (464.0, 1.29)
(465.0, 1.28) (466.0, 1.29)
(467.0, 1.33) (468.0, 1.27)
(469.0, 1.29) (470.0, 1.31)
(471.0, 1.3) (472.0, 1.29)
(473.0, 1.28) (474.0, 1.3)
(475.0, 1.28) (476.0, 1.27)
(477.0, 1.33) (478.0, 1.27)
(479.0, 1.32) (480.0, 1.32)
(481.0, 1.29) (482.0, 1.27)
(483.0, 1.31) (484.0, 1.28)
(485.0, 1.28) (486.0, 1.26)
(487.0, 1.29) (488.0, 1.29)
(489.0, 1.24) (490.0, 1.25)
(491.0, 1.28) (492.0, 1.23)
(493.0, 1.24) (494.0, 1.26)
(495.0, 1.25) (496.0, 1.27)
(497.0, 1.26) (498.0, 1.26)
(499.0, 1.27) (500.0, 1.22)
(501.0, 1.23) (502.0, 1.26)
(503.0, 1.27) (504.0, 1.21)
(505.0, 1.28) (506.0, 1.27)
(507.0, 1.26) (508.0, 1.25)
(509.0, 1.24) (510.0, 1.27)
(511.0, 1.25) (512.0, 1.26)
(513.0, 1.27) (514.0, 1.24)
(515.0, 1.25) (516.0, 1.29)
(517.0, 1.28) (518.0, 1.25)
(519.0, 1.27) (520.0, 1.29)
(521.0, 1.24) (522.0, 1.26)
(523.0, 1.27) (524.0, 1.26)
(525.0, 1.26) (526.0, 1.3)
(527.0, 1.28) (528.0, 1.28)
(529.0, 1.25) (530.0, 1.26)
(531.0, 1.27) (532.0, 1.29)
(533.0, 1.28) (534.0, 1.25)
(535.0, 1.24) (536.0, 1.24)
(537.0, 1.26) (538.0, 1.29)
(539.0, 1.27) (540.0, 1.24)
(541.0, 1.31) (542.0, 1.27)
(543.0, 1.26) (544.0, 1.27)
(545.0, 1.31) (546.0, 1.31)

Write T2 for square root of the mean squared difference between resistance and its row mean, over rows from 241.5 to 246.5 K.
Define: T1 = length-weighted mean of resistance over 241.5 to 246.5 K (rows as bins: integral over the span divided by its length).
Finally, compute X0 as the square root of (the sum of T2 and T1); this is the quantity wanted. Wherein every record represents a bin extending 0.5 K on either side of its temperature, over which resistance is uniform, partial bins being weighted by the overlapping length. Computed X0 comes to 1.16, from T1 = 1.34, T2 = 0.012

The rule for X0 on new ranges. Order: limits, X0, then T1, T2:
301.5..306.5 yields 1.15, 1.30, 0.016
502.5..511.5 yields 1.13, 1.26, 0.020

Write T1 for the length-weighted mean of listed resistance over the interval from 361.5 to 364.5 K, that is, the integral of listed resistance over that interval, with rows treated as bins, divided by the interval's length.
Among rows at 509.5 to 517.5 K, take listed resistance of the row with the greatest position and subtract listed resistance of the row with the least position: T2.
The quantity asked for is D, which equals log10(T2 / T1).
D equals -2.1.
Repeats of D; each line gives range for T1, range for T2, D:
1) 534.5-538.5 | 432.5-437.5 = -1.6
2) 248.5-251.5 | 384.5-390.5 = -2.1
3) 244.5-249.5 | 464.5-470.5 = -1.6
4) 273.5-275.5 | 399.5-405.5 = -1.8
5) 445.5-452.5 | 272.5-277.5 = -1.8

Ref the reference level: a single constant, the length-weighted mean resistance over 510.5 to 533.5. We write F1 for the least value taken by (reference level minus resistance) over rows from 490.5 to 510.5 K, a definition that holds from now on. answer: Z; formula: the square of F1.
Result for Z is 0.000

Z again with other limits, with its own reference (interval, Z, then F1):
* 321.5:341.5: 0.002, -0.043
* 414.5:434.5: 0.005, -0.073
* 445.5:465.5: 0.009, -0.093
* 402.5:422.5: 0.005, -0.073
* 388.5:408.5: 0.003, -0.053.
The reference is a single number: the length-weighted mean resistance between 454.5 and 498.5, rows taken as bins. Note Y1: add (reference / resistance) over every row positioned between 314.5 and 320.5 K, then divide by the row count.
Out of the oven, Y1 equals 0.99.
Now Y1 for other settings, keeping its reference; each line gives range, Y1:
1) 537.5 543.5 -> 1.01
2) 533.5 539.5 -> 1.02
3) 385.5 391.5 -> 1.00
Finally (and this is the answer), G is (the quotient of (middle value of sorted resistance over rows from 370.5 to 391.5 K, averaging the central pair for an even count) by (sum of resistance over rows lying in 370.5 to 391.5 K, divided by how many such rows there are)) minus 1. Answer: -0.0044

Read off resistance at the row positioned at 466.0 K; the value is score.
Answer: 1.29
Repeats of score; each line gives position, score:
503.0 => 1.27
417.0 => 1.32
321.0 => 1.28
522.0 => 1.26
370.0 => 1.32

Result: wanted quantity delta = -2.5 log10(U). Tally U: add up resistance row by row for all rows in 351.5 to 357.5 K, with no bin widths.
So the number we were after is -2.21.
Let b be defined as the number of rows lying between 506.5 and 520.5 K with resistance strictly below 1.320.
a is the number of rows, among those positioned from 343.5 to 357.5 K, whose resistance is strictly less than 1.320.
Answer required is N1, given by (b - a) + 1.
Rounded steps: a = 14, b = 14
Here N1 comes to 1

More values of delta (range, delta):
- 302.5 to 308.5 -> -2.23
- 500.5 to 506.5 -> -2.19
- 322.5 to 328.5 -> -2.21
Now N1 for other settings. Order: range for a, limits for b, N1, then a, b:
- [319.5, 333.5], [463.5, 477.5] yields -1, 14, 12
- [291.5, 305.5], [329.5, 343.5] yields 6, 9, 14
